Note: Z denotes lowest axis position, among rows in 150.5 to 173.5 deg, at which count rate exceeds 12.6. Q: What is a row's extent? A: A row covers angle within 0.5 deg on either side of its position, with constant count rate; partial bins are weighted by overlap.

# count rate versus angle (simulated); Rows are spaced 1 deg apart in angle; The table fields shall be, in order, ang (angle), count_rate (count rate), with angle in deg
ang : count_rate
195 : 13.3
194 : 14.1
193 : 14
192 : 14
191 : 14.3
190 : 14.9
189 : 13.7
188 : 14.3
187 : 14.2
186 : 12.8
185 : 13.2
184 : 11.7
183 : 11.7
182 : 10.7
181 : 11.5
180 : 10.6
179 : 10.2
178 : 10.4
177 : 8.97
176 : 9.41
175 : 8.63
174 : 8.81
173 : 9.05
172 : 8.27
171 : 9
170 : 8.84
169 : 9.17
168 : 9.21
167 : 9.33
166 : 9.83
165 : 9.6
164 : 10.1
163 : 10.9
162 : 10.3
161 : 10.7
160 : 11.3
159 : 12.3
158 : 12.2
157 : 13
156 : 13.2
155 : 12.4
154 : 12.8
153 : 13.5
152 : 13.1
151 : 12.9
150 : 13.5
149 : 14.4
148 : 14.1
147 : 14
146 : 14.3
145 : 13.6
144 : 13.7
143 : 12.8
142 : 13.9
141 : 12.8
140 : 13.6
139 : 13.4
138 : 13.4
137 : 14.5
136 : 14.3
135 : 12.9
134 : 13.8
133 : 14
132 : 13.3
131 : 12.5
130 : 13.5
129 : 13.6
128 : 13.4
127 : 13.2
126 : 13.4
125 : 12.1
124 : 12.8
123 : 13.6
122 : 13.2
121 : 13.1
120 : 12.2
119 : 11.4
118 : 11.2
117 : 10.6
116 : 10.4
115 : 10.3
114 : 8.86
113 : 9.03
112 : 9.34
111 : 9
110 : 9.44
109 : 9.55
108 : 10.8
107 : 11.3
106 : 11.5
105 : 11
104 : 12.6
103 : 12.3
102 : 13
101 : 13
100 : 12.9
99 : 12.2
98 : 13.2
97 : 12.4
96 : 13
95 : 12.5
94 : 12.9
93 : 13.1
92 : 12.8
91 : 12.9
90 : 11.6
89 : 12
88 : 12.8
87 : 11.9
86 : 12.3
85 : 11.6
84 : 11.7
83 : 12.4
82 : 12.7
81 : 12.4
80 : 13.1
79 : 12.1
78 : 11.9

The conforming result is 151 deg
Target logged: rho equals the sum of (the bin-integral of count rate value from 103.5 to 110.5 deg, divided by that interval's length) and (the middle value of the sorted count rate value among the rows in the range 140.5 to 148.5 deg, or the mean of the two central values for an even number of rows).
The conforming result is 24.7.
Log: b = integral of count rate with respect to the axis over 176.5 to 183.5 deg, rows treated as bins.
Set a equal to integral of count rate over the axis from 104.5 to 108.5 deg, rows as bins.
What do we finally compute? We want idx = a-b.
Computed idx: -29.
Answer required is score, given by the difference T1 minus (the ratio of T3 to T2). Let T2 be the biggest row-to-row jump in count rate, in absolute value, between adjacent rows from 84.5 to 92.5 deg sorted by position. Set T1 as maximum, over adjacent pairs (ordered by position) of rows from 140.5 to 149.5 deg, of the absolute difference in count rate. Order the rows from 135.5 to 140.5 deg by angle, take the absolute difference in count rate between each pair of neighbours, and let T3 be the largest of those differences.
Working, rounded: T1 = 1.10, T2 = 1.3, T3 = 1.10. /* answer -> 0.25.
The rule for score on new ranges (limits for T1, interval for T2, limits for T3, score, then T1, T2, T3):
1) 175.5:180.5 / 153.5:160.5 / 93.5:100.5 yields 0.43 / 1.43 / 1.0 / 1.00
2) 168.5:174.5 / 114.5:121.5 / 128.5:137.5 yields -0.78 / 0.78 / 0.9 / 1.40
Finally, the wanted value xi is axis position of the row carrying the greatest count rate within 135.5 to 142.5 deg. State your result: 137 deg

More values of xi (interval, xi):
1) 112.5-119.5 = 119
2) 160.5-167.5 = 163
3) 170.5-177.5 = 176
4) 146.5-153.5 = 149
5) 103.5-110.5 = 104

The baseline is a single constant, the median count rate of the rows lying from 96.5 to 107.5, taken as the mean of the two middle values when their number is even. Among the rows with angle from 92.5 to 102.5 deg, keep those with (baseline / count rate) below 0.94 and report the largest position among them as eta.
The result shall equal 98 deg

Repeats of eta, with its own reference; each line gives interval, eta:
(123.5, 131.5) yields 130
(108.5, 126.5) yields 126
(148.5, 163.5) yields 156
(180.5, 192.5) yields 192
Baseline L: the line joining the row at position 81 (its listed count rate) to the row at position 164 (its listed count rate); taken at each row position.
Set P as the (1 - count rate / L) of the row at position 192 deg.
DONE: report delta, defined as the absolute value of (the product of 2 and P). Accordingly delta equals 1.00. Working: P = -0.5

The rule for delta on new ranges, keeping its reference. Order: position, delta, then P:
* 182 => 0.23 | -0.1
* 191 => 1.06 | -0.5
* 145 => 0.56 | -0.3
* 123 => 0.42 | -0.2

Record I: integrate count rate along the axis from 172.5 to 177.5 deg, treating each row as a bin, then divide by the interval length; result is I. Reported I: 9.0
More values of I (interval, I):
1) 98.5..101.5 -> 12.7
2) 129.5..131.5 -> 13.0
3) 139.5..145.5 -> 13.4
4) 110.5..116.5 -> 9.5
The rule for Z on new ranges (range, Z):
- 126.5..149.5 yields 127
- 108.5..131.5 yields 121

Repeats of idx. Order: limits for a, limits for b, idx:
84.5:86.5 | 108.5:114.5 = -31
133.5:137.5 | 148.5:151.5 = 15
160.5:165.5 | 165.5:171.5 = -4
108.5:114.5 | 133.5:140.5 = -41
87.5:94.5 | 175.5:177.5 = 70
